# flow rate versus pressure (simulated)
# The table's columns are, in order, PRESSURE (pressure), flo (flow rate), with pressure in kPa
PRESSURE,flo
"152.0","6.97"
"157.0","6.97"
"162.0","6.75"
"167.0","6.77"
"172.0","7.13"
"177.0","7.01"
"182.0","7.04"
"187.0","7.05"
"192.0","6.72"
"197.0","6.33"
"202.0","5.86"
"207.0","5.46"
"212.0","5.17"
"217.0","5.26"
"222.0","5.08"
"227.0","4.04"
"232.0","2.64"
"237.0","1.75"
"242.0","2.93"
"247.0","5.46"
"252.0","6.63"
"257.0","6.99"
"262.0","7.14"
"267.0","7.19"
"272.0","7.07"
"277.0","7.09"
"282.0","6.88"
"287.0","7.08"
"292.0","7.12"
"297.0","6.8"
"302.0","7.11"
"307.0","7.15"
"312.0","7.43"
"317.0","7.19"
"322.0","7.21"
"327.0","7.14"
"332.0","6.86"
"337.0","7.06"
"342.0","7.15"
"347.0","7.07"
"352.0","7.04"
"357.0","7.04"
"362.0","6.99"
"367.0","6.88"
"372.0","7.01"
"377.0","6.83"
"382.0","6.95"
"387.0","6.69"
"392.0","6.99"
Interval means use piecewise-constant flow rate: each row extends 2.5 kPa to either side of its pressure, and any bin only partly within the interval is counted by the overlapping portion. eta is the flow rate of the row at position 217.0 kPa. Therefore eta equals 5.26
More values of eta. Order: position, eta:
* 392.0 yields 6.99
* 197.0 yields 6.33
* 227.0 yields 4.04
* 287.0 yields 7.08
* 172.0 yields 7.13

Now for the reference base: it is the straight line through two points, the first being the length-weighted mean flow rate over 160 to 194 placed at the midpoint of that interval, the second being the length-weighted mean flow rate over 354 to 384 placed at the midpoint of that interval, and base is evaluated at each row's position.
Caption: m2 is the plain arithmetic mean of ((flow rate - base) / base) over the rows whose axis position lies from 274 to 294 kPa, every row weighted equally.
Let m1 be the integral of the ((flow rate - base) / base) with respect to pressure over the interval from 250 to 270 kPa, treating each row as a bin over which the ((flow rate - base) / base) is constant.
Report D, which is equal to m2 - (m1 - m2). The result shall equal -0.1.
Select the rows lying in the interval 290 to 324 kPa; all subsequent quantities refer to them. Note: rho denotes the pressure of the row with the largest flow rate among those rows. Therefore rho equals 312.0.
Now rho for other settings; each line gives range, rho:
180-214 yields 187.0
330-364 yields 342.0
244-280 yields 267.0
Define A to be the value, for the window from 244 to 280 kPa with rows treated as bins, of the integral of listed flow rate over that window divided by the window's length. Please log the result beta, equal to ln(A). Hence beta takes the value 1.91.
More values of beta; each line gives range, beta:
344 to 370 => 1.95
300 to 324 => 1.98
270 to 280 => 1.96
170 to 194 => 1.94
